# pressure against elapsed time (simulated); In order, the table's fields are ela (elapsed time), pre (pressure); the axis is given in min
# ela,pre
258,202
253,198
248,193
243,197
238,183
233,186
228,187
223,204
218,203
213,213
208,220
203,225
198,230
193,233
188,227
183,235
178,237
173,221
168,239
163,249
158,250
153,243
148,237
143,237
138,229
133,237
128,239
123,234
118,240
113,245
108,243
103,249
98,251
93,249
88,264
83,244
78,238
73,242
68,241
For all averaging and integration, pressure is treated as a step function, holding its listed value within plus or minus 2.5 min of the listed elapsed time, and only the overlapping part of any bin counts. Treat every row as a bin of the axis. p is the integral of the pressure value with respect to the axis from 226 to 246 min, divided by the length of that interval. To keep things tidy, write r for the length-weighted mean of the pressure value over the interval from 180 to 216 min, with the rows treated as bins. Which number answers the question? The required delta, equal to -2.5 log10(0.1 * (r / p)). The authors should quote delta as 2.30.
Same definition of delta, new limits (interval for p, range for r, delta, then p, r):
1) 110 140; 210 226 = 2.65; 238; 206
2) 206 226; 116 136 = 2.36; 209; 237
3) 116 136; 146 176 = 2.49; 237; 240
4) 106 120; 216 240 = 2.75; 243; 193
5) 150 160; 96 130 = 2.51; 246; 243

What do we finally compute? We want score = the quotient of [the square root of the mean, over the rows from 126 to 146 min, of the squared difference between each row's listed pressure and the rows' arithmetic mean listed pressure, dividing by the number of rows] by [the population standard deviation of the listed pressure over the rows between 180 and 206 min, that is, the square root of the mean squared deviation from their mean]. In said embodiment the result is 1.0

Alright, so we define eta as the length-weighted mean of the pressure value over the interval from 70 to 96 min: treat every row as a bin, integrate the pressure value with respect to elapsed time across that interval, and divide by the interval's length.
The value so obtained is 247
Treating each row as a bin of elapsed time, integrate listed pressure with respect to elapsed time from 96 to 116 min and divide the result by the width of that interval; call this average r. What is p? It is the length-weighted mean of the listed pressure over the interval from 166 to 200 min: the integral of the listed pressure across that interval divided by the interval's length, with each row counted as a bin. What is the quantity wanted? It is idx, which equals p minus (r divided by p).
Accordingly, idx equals 231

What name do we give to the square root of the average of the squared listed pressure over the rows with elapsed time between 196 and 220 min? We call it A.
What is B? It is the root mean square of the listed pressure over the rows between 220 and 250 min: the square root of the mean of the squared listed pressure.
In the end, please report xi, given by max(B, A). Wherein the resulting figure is 218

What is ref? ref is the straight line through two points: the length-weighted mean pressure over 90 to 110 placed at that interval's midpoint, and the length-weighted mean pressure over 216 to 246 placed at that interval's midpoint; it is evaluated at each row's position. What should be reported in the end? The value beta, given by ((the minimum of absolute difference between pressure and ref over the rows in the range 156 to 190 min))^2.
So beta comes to 11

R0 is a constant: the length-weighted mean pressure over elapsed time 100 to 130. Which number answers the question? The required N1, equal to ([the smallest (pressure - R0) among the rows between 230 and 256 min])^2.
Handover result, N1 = 3465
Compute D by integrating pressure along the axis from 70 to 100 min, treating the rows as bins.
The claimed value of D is 7435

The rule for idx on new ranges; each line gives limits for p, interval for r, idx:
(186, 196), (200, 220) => 229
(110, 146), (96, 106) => 236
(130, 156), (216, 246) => 236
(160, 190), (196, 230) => 234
